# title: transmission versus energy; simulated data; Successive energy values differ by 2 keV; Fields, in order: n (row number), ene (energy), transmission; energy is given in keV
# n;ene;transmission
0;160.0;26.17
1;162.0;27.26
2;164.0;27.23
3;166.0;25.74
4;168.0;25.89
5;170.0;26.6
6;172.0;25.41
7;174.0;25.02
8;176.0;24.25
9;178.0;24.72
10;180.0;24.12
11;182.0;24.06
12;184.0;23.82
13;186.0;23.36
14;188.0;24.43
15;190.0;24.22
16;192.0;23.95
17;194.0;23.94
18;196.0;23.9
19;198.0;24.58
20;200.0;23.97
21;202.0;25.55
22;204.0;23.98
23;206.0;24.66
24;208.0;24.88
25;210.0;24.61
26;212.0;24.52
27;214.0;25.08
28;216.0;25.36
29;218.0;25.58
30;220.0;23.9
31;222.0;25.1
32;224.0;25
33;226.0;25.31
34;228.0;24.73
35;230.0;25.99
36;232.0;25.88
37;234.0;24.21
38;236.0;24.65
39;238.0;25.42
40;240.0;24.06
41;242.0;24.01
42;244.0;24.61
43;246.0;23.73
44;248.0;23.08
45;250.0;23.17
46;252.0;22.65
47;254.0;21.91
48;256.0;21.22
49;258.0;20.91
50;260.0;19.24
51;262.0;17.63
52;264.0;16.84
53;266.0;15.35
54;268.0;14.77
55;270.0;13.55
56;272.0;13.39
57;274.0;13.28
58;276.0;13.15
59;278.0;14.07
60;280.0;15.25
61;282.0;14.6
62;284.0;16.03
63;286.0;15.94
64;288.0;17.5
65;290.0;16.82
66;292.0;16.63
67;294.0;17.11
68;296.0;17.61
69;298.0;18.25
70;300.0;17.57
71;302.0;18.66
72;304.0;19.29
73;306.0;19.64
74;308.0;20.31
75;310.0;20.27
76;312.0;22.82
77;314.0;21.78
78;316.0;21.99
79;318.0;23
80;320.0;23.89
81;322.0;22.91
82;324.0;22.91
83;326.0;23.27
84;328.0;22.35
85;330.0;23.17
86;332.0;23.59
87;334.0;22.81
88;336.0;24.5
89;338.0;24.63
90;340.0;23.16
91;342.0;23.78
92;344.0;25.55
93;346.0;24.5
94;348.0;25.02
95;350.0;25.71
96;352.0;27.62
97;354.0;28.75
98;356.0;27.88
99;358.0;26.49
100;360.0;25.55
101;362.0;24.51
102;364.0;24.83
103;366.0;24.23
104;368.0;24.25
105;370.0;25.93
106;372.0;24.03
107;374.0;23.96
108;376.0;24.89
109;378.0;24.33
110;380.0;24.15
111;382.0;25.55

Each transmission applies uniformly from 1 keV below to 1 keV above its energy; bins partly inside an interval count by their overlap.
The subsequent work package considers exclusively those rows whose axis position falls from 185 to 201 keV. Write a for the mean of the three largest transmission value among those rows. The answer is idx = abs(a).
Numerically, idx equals 24.4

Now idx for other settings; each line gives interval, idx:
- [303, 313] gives 21.1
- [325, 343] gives 24.3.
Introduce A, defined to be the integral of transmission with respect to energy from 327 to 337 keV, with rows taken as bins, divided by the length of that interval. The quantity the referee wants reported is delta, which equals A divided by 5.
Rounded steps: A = 23.3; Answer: 4.7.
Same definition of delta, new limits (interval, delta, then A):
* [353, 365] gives 5.3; 26.3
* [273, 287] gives 2.9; 14.6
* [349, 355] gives 5.5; 27.4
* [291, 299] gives 3.5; 17.4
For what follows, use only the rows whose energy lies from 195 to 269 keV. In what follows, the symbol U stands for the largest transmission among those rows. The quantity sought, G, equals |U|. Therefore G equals 26.0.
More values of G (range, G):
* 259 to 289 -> 19.2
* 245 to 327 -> 23.9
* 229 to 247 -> 26.0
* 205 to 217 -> 25.4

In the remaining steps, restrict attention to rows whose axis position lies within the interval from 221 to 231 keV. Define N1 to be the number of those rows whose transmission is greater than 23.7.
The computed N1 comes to 5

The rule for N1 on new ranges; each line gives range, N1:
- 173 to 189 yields 7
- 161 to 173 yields 6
